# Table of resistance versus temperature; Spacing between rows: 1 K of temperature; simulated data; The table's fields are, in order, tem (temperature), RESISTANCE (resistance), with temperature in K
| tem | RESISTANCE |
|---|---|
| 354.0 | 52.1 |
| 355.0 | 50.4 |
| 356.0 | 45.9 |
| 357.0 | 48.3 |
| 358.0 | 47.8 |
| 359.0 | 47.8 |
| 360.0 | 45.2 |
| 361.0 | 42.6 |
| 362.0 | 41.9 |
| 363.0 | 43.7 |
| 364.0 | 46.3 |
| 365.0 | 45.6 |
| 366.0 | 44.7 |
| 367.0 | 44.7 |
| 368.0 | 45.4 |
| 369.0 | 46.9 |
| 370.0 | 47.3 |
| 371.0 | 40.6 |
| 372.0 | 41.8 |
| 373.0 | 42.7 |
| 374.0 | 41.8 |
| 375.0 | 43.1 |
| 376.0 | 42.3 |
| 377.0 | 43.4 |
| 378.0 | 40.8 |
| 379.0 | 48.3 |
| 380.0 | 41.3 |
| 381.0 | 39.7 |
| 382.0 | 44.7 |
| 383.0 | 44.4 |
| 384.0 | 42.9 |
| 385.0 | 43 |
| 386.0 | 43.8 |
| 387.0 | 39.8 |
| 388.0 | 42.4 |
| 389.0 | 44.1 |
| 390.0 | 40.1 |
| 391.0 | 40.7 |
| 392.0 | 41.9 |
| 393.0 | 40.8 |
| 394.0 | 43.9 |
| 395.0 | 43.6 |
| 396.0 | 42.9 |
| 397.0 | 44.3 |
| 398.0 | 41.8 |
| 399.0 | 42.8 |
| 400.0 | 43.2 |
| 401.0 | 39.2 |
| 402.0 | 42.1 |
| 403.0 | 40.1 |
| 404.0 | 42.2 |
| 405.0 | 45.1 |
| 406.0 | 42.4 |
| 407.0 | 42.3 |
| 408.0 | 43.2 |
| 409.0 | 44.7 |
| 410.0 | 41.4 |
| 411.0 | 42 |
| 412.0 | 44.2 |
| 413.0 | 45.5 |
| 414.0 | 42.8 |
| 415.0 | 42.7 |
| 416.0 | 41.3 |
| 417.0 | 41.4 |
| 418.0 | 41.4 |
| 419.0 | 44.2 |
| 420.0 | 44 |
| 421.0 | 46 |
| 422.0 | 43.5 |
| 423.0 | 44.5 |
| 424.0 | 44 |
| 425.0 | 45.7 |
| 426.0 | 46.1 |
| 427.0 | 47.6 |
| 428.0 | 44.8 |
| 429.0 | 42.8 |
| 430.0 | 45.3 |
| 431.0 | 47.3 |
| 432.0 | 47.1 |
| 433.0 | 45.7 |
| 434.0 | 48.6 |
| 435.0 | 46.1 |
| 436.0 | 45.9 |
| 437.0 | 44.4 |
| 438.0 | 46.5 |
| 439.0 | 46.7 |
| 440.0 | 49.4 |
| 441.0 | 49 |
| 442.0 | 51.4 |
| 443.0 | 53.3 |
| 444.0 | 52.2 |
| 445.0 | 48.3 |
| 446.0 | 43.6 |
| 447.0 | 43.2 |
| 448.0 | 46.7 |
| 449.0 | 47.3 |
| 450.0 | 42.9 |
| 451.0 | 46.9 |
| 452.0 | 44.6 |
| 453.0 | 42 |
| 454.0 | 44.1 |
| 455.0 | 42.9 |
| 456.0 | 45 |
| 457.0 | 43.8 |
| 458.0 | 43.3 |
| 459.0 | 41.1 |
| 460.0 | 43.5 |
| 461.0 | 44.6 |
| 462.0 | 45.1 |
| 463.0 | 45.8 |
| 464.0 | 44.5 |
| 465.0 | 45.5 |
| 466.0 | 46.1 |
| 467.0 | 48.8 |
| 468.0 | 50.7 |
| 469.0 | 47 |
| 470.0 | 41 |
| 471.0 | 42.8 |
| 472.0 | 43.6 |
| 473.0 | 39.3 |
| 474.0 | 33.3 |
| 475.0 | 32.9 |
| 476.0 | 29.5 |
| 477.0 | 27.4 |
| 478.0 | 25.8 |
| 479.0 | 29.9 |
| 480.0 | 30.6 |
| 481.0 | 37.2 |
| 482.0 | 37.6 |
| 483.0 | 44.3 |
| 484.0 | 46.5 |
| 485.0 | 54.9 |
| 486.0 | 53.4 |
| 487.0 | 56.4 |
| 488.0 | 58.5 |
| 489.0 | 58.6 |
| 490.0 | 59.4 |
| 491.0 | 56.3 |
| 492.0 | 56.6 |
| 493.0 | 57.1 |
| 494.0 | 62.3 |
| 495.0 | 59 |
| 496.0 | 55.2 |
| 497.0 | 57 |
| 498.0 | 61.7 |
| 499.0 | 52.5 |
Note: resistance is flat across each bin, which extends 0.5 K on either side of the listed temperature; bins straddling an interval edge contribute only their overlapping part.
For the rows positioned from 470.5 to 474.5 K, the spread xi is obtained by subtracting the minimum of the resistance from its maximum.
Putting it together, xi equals 10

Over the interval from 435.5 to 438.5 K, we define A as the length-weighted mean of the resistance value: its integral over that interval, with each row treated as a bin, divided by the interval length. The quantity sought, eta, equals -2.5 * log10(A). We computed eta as -4.15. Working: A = 45.6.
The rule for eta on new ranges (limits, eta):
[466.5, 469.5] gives -4.22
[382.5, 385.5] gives -4.09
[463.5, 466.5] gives -4.14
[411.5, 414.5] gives -4.11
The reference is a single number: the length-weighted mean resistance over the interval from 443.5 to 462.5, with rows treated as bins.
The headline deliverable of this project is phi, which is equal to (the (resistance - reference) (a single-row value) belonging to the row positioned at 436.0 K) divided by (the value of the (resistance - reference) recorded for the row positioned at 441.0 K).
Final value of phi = 0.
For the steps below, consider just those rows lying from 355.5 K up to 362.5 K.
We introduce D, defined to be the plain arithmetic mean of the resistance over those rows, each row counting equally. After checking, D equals 45.6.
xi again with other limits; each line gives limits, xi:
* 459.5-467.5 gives 5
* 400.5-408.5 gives 6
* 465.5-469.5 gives 5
